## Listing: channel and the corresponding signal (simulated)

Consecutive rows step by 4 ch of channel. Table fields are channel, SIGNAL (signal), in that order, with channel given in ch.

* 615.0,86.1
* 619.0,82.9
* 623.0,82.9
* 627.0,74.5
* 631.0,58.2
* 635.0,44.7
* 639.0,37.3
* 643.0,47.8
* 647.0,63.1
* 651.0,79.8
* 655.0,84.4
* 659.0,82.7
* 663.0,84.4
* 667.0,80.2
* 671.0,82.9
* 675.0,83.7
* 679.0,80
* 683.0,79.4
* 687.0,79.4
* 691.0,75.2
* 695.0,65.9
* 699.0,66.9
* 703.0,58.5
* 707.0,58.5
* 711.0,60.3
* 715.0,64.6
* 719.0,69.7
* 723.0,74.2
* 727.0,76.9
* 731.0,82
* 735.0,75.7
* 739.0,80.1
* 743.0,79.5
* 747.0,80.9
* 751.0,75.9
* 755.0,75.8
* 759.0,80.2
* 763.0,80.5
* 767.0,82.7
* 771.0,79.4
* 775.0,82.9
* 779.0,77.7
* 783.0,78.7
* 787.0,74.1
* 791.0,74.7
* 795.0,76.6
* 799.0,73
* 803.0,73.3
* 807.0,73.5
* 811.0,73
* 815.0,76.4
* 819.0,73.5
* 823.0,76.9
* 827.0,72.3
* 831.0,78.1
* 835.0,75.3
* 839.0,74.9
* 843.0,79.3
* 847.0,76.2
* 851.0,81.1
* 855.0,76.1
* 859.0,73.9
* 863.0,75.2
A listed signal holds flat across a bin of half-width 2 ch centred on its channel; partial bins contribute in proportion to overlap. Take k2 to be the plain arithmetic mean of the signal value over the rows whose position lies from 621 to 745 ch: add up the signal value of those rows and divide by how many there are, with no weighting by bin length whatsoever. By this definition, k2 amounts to 71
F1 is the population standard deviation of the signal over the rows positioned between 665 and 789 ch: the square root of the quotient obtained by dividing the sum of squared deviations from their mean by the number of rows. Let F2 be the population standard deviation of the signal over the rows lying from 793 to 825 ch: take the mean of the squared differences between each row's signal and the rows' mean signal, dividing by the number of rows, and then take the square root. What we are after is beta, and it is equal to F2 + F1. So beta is 9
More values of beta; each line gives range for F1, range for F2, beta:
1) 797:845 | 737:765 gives 4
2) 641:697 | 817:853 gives 13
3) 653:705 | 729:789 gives 11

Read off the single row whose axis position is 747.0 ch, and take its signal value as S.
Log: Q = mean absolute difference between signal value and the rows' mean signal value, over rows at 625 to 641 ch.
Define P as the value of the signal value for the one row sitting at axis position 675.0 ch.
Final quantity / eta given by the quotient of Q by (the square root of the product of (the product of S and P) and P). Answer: 0.0168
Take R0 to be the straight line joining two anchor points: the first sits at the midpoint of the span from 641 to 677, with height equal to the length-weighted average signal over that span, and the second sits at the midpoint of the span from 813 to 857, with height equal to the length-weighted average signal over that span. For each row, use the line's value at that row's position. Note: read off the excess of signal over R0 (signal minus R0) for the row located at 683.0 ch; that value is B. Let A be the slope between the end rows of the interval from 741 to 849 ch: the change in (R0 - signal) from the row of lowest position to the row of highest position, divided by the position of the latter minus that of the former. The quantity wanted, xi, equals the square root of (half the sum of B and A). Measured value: 1.20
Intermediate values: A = 0.03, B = 2.9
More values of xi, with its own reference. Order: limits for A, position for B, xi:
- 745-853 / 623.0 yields 1.78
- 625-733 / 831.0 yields 0.91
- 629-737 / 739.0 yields 1.31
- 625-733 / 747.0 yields 1.48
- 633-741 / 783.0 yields 0.98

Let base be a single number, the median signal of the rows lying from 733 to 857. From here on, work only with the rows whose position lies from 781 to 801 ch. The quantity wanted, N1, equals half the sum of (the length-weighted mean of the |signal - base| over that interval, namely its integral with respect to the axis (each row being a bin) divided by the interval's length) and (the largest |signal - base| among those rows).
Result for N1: 2.7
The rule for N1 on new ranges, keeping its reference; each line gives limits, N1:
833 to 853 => 3.4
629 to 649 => 32.6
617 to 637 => 22.3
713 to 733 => 8.6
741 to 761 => 3.5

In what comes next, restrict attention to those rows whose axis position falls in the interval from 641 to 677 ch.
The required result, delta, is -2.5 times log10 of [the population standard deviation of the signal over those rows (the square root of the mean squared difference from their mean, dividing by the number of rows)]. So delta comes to -2.7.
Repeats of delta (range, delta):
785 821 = -0.3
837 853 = -1.0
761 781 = -0.7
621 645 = -3.0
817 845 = -0.9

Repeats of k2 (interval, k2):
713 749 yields 76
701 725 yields 64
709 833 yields 76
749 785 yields 79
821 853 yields 77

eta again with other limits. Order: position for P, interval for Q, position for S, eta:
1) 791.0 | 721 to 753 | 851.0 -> 0.0037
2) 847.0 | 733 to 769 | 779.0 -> 0.0032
